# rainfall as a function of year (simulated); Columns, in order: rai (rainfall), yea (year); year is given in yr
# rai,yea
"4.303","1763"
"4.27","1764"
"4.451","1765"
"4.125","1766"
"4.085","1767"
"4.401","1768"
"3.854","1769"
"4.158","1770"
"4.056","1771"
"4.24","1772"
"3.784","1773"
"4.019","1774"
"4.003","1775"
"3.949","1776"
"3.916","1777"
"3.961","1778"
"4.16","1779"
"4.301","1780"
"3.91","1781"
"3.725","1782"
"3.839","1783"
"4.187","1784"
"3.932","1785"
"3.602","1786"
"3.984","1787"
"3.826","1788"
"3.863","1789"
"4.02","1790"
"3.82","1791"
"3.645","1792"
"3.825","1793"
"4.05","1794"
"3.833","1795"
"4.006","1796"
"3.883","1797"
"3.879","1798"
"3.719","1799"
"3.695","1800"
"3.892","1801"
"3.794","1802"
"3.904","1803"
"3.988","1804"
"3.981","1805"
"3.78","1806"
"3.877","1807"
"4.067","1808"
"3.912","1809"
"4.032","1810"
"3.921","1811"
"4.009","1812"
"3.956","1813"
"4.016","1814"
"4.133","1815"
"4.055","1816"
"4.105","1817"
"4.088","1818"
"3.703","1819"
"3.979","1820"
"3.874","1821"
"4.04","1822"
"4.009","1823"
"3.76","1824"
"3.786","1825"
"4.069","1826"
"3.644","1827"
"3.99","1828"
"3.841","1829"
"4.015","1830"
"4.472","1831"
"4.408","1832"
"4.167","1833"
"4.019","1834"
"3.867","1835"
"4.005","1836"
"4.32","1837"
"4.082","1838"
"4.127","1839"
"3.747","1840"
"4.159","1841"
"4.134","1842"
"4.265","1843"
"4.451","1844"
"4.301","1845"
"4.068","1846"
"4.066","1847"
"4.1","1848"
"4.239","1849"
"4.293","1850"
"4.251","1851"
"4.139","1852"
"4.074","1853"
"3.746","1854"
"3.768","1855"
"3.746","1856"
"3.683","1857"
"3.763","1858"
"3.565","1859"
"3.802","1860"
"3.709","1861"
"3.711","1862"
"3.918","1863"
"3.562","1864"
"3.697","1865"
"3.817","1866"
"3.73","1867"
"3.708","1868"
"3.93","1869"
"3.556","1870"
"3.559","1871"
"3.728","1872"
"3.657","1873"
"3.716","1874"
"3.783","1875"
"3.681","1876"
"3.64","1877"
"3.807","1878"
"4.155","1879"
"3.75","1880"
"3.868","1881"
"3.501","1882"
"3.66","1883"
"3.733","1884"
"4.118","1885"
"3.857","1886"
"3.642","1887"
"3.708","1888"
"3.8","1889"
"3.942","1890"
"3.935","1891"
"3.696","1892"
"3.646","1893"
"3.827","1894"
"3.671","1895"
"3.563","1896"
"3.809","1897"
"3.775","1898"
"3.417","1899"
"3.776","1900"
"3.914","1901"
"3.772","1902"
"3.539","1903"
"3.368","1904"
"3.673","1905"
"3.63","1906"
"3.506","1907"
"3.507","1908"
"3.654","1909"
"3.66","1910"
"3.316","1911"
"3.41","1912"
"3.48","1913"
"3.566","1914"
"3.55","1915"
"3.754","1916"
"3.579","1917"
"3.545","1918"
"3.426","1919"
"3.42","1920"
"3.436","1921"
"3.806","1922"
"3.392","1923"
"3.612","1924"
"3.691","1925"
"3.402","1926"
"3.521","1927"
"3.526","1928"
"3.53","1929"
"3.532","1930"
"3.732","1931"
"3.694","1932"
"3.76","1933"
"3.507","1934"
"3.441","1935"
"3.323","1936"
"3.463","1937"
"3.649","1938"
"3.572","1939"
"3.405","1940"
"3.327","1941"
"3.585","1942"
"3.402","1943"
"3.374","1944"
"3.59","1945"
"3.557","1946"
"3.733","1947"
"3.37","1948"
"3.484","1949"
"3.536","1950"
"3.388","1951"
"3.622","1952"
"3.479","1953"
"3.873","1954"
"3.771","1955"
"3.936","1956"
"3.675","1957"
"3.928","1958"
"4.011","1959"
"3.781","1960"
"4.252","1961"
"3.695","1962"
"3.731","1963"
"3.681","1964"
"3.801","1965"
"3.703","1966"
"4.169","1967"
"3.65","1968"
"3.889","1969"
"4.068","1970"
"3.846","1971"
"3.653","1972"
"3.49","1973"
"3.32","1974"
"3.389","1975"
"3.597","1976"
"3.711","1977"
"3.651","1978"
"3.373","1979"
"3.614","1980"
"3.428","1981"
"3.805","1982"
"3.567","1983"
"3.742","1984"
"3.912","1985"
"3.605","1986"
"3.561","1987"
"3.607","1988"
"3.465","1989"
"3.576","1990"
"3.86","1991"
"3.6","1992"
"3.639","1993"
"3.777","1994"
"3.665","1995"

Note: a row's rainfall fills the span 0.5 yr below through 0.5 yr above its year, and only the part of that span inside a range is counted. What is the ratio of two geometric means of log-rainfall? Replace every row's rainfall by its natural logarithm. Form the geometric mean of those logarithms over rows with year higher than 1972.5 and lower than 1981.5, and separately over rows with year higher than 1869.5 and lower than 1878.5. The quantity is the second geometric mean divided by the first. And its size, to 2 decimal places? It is 1.04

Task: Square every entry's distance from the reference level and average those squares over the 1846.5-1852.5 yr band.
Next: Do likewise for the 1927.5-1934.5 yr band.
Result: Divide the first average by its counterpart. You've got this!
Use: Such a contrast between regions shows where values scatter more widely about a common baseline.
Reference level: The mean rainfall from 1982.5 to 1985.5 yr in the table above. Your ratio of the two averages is 7.4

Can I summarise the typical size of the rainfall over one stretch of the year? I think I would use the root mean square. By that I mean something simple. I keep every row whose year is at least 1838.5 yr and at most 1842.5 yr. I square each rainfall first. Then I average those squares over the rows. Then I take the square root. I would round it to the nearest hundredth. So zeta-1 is 4.05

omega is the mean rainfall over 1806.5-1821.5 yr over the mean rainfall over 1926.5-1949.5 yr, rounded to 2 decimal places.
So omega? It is 1.13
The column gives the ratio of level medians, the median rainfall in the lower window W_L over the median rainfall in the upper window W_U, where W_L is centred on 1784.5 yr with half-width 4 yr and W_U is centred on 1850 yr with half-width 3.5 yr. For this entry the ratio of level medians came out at 0.94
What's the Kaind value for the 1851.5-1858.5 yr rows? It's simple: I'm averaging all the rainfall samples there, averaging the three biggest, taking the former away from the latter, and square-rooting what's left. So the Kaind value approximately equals 0.38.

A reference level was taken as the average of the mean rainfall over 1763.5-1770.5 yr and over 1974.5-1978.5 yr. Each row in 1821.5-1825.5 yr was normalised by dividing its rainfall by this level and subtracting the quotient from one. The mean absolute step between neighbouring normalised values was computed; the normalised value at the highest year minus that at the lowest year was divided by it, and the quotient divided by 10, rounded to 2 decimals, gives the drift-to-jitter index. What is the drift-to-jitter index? 0.25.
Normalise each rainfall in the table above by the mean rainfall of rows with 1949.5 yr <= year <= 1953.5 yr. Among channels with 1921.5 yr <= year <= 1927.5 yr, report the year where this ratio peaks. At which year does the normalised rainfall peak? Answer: 1922 yr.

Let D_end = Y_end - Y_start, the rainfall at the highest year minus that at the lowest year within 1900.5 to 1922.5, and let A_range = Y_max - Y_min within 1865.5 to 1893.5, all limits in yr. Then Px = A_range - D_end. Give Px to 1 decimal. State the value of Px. 0.8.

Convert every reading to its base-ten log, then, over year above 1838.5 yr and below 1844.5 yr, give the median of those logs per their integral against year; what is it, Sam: 0.17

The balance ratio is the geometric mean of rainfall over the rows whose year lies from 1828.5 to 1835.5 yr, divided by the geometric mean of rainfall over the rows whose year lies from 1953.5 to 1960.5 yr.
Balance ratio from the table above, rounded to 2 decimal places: 1.07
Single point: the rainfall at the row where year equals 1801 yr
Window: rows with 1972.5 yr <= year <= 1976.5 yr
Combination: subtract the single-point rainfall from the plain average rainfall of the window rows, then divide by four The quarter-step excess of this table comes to -0.11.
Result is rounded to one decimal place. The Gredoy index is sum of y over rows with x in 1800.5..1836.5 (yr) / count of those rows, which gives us 4.0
